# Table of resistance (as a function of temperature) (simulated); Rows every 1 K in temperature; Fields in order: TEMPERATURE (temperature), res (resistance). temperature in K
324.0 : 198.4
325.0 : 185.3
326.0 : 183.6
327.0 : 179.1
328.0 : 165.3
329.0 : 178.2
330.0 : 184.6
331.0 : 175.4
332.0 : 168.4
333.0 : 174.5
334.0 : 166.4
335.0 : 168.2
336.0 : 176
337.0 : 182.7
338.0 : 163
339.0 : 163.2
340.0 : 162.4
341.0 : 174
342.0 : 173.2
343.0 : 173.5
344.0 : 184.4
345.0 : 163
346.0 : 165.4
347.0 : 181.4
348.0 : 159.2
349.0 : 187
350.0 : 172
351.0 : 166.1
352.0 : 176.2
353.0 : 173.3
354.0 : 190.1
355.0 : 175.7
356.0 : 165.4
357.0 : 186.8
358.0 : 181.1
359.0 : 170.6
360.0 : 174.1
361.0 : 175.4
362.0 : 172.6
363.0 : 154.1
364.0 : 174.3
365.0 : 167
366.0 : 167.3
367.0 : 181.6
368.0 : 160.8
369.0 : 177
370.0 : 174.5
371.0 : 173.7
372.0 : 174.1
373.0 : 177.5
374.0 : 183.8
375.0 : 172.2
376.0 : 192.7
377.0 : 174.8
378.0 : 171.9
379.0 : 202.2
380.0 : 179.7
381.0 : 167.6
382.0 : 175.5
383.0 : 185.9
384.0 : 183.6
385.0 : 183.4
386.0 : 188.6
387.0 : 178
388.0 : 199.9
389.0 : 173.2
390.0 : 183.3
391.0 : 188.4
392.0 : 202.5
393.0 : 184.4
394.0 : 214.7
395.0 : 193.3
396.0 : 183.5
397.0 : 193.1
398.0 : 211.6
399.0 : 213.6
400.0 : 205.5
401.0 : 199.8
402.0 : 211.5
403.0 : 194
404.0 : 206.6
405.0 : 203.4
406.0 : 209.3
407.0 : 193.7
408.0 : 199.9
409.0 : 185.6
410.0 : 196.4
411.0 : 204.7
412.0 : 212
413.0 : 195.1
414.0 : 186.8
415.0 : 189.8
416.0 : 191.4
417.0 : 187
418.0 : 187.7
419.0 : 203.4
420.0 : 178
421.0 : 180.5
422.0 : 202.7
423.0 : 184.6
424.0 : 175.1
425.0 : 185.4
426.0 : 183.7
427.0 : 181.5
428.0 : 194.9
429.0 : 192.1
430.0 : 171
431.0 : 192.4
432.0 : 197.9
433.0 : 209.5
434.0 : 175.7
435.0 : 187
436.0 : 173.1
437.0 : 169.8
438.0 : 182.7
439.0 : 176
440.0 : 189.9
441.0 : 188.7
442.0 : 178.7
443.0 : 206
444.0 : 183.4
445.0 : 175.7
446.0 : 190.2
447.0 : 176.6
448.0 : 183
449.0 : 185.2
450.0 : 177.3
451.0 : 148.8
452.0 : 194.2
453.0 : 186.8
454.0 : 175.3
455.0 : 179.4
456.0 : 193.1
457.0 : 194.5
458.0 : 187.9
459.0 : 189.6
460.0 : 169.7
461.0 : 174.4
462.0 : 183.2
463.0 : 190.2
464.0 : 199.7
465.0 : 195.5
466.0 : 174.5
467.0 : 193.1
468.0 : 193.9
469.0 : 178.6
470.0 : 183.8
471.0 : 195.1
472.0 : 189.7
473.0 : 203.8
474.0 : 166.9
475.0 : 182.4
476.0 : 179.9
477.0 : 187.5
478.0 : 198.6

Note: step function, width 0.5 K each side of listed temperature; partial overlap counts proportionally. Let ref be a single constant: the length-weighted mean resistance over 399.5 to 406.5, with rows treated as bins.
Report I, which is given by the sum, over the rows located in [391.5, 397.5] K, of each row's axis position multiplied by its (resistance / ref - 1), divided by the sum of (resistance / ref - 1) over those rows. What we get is 395.2 K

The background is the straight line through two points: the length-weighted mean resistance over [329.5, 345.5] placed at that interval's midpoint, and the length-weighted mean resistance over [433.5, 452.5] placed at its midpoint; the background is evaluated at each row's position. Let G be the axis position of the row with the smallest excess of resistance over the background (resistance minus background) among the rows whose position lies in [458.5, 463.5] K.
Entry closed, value 460.0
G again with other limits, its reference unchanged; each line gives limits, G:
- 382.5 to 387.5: 387.0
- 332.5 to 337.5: 334.0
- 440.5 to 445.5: 445.0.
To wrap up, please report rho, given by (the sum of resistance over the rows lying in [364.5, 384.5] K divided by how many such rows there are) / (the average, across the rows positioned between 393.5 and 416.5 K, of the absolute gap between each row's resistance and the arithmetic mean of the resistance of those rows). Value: 21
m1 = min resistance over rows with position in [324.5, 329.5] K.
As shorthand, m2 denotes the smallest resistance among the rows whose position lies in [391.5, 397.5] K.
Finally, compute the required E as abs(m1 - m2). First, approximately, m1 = 165.3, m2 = 183.5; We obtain 18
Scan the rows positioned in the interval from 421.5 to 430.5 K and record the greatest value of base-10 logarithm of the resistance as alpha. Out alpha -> 2.31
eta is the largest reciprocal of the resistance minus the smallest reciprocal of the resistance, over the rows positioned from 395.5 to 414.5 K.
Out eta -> 0.0008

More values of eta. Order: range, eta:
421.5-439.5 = 0.0011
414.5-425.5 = 0.0008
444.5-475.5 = 0.0018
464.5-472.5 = 0.0006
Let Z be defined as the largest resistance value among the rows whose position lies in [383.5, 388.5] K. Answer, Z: 199.9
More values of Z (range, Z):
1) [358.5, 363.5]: 175.4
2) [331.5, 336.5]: 176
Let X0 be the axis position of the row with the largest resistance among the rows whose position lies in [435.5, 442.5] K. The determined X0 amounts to 440.0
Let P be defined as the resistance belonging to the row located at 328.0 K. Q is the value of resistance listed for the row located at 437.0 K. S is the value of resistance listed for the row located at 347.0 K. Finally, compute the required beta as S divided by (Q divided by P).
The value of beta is 177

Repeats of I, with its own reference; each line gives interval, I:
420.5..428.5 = 424.5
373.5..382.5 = 378.2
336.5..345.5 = 340.9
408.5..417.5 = 413.7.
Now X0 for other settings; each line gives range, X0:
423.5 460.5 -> 433.0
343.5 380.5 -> 379.0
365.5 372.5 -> 367.0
